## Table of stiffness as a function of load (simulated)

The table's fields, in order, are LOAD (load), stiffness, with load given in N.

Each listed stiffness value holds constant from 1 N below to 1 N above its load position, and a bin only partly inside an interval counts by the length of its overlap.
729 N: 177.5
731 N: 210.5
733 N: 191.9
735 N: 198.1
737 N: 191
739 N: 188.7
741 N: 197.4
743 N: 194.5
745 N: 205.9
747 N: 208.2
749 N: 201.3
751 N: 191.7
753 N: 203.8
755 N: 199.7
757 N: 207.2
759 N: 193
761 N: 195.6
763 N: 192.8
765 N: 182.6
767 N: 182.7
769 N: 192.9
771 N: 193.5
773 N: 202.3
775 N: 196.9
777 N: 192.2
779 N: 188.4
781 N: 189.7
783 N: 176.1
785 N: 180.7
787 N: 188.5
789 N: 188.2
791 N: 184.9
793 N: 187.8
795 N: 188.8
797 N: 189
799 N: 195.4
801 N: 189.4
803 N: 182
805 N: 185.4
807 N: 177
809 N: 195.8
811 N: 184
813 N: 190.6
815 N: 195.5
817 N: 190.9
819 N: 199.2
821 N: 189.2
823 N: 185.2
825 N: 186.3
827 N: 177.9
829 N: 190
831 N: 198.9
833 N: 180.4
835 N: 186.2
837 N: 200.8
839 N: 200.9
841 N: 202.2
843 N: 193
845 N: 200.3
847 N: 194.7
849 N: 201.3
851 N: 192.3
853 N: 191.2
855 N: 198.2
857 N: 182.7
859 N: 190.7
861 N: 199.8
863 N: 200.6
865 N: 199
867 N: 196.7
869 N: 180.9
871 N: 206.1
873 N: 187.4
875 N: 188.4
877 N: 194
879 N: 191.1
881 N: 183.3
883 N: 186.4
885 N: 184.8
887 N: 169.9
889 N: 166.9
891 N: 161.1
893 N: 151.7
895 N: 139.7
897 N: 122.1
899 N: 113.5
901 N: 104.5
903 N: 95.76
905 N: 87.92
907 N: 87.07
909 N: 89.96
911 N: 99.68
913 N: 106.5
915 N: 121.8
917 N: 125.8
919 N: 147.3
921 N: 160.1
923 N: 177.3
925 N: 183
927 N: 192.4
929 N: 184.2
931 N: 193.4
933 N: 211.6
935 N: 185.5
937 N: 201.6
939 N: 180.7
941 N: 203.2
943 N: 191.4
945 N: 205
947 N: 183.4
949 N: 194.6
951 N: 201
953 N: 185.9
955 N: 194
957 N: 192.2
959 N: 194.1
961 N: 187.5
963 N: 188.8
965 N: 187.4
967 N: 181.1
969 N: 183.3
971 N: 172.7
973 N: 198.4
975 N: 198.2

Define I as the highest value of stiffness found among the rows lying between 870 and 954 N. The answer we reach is 211.6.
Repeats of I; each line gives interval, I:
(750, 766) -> 207.2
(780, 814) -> 195.8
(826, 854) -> 202.2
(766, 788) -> 202.3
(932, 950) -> 211.6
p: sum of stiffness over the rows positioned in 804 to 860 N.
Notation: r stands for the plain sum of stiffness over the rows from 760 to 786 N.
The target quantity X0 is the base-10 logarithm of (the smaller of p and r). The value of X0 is 3.39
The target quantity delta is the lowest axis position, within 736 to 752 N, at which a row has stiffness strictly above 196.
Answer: 741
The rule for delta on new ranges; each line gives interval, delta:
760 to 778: 773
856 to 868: 861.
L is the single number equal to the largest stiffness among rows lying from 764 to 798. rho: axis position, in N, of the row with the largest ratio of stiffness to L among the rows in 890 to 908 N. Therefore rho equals 891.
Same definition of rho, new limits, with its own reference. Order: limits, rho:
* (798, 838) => 837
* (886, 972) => 933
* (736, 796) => 747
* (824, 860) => 841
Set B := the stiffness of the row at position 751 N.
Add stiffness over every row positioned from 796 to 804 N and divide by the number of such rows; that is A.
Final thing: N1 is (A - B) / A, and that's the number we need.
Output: -0.01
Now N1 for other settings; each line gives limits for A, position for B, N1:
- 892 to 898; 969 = -0.33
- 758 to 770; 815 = -0.03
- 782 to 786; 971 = 0.03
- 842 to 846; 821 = 0.04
